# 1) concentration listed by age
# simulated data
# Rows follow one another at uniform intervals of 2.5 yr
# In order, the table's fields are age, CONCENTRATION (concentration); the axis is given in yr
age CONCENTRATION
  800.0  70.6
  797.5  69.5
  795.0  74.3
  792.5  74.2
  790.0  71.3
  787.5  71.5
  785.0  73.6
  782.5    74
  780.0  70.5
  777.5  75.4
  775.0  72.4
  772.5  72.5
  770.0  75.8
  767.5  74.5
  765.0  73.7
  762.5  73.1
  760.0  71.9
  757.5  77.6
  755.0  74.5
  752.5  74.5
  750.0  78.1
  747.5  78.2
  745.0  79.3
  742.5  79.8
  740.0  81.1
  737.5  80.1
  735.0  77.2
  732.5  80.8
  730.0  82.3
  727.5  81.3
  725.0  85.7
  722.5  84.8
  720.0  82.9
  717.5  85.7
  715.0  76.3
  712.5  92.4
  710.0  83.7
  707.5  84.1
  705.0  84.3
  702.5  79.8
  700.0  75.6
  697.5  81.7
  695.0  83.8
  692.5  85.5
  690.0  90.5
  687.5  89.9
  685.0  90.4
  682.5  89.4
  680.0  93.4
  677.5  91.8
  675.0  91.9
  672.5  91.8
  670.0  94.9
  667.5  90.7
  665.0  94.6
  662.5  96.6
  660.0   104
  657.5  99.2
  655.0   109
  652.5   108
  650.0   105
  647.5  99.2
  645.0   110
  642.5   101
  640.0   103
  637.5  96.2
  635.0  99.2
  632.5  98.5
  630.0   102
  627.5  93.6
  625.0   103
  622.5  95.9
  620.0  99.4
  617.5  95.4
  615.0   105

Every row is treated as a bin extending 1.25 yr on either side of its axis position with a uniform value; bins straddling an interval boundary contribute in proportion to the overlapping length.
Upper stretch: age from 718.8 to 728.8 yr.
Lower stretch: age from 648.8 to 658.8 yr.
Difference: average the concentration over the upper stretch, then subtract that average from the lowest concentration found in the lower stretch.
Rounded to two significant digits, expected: 16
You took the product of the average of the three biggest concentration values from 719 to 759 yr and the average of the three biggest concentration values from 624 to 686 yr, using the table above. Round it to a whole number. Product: 9207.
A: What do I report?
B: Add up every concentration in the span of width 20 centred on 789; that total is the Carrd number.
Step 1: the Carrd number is 579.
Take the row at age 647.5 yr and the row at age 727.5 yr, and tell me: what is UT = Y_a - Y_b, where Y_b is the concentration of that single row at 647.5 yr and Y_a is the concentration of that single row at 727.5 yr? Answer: -18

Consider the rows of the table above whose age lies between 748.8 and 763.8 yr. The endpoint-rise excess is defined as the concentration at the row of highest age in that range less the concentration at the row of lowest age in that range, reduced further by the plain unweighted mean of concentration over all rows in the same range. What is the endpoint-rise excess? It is -80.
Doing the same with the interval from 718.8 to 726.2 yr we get -82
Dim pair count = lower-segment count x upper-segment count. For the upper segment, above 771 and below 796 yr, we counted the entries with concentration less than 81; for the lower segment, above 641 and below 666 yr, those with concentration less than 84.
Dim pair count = 0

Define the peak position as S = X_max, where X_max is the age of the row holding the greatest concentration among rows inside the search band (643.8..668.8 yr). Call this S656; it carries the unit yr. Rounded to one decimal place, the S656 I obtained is 645.0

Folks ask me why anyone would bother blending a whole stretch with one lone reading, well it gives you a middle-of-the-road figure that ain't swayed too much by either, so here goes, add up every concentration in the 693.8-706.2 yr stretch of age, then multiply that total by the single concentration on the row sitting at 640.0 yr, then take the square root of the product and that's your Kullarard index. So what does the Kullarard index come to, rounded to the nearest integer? 204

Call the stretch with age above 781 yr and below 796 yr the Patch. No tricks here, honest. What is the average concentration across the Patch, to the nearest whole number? 73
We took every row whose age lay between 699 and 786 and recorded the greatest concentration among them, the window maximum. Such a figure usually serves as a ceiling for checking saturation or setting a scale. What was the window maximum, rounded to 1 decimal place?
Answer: 92.4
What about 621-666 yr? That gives 110.0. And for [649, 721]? 109.0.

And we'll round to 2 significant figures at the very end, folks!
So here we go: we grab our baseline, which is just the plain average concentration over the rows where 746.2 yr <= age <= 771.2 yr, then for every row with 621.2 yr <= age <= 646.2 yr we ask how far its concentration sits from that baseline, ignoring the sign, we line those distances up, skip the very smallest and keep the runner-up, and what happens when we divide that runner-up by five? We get 4.1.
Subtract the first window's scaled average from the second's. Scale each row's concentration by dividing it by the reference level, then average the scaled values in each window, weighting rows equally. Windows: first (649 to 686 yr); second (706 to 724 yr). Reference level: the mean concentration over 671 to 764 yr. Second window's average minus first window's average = -0.15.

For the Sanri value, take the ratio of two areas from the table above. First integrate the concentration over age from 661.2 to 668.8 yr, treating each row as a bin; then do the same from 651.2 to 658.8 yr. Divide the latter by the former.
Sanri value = 1.12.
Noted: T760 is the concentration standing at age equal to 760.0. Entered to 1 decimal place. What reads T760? 71.9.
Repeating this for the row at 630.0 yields 102.0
